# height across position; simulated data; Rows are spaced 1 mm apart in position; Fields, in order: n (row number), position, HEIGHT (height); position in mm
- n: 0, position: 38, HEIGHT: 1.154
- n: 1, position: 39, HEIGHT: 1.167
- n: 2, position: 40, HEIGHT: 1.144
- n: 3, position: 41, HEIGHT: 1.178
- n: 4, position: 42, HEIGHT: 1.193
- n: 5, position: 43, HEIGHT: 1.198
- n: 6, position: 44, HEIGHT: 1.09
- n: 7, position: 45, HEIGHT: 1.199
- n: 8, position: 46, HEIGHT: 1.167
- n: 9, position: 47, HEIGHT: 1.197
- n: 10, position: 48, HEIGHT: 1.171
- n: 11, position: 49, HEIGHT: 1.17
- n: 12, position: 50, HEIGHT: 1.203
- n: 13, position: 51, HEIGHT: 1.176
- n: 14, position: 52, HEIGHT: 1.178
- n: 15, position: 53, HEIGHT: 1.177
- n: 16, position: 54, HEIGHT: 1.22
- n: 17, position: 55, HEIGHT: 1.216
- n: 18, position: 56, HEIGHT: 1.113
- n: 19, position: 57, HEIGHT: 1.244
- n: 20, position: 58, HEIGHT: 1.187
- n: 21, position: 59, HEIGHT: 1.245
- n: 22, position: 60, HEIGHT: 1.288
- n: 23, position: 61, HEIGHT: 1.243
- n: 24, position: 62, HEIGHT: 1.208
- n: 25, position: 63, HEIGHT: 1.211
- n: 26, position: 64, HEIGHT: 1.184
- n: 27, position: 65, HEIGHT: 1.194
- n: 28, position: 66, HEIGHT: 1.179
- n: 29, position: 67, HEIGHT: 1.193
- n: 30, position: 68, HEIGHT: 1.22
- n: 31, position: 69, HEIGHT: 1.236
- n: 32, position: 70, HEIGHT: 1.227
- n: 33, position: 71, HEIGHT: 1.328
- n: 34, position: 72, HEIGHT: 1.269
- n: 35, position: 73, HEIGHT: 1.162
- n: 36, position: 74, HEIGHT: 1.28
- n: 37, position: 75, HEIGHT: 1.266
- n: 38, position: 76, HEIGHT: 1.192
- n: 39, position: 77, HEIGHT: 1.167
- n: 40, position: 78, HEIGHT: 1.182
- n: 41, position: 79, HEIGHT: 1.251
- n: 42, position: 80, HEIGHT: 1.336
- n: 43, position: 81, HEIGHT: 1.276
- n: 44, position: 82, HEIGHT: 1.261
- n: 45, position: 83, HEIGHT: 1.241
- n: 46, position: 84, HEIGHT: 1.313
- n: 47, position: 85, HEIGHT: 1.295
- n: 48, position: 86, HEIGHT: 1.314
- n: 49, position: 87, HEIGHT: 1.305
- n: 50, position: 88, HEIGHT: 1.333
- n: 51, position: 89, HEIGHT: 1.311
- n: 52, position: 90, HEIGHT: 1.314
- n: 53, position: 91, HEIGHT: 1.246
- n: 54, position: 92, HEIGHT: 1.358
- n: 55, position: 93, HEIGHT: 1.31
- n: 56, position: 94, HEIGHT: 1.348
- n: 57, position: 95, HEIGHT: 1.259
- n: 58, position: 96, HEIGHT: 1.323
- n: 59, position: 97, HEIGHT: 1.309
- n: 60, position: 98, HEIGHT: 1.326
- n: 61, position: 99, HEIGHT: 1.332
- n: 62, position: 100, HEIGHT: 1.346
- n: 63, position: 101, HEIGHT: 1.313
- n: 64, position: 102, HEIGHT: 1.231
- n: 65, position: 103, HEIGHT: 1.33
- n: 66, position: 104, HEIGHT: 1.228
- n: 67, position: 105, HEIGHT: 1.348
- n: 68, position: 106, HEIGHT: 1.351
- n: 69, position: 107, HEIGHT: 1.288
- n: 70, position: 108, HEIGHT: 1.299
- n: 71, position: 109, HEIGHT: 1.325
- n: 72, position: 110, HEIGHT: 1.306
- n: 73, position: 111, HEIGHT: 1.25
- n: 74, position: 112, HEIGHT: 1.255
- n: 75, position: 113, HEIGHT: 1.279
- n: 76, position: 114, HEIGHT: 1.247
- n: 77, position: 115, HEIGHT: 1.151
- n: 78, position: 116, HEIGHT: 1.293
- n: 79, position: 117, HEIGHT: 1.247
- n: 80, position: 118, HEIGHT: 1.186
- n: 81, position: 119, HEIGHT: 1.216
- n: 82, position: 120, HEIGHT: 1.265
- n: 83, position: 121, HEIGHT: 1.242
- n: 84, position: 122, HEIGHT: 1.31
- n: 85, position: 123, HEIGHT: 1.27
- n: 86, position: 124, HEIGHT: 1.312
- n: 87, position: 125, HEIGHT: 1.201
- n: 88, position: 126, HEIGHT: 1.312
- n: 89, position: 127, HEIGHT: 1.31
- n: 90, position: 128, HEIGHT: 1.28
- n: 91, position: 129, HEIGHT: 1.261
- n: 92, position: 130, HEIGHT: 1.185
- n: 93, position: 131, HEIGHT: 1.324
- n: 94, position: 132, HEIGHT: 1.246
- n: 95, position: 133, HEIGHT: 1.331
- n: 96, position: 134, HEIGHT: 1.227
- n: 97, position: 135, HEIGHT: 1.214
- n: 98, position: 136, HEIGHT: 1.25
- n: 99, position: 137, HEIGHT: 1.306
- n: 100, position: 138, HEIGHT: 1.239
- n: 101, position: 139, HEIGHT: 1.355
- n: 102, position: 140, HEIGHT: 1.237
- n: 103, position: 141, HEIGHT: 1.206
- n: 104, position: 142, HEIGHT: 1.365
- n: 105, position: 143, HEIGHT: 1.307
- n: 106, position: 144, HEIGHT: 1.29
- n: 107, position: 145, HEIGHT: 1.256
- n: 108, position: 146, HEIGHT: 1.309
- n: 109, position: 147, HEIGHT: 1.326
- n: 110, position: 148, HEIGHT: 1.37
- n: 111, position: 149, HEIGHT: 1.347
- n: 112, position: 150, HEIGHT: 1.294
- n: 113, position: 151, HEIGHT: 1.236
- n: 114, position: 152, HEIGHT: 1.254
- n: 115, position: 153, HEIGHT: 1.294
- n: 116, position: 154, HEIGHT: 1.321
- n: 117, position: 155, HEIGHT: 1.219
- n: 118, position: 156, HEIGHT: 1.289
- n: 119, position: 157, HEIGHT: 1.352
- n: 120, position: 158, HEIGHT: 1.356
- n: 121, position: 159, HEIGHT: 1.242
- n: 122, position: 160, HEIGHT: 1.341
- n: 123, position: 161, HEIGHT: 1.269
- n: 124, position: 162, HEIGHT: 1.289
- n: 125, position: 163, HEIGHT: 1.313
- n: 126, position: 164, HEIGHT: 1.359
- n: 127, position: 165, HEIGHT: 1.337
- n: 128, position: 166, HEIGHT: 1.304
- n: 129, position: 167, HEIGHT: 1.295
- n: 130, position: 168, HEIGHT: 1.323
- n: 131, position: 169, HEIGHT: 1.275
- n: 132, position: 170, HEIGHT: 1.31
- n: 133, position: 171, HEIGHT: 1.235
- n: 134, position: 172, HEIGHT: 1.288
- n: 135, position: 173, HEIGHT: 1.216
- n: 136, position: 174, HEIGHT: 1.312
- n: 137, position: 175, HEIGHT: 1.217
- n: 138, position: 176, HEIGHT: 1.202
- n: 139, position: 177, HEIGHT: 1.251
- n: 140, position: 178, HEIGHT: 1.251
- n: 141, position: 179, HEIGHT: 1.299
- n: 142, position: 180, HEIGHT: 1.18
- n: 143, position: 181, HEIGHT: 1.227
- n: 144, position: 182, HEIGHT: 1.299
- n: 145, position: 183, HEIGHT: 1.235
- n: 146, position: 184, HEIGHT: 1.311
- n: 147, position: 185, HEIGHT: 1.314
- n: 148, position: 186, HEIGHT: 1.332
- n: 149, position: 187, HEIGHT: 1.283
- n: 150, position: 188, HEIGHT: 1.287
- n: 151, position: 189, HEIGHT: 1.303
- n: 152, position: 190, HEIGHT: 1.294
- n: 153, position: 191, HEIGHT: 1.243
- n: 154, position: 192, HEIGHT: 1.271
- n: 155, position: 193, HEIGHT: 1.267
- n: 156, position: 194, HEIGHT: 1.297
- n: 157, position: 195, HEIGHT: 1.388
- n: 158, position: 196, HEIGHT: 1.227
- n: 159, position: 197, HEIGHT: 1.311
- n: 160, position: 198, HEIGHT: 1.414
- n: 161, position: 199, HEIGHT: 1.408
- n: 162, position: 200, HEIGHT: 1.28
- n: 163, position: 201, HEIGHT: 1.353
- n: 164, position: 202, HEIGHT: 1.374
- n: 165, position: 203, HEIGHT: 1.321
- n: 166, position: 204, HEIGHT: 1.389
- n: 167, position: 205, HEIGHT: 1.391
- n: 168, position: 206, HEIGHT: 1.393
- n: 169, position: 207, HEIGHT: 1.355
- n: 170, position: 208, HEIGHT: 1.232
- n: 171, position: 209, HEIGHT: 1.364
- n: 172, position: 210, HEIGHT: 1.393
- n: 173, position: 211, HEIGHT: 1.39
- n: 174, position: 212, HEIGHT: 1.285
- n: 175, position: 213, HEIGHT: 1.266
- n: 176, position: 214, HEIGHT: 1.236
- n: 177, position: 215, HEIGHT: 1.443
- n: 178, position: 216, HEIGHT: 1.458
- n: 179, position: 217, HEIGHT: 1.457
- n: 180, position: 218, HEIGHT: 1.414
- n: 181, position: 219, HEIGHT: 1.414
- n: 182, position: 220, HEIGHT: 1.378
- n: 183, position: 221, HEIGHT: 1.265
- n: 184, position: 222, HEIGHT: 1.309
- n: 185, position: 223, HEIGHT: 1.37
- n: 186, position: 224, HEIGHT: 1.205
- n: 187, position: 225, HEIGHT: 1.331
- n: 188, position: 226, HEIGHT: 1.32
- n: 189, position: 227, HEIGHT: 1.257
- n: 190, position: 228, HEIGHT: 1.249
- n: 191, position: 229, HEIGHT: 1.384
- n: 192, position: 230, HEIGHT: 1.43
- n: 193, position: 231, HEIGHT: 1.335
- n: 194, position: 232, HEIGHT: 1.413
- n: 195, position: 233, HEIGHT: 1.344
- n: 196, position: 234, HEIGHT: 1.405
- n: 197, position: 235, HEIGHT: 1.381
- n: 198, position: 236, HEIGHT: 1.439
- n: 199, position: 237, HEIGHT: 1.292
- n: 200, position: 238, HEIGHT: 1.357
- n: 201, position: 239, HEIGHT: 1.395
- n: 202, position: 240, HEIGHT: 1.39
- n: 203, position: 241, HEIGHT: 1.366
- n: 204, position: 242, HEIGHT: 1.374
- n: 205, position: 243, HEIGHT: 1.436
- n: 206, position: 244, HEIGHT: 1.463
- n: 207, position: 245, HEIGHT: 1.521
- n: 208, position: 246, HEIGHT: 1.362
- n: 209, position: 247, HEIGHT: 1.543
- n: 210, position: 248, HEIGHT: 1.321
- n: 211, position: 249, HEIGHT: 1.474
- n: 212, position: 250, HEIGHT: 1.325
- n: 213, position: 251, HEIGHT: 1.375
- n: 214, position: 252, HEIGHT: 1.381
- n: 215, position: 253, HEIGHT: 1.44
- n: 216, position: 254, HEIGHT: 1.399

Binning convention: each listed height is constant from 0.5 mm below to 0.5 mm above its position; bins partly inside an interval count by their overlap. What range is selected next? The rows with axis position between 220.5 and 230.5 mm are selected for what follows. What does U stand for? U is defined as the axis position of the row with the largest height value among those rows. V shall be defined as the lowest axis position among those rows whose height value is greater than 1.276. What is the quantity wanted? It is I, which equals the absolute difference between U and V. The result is 8 mm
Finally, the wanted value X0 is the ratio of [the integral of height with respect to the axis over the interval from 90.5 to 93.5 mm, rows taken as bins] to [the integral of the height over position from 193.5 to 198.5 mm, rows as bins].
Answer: 0.59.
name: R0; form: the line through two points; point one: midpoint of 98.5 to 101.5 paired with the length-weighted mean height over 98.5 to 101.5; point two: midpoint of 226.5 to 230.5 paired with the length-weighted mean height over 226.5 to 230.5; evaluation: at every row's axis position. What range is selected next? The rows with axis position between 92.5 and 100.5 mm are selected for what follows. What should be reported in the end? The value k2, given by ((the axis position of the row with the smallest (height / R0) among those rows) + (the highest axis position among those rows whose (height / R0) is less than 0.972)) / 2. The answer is 95.0 mm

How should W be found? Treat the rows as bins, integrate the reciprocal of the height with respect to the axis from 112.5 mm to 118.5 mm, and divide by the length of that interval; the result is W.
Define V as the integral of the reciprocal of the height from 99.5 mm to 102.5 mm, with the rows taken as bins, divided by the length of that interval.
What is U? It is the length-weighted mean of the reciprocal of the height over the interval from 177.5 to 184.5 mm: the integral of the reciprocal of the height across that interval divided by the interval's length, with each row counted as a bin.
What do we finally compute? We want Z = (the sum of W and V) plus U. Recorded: 2.38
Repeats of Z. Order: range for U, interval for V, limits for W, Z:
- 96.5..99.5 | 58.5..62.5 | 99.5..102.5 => 2.33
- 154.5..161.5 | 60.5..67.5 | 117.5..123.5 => 2.41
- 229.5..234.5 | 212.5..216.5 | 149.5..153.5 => 2.25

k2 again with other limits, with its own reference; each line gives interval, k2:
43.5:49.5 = 46.5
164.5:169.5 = 169.0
